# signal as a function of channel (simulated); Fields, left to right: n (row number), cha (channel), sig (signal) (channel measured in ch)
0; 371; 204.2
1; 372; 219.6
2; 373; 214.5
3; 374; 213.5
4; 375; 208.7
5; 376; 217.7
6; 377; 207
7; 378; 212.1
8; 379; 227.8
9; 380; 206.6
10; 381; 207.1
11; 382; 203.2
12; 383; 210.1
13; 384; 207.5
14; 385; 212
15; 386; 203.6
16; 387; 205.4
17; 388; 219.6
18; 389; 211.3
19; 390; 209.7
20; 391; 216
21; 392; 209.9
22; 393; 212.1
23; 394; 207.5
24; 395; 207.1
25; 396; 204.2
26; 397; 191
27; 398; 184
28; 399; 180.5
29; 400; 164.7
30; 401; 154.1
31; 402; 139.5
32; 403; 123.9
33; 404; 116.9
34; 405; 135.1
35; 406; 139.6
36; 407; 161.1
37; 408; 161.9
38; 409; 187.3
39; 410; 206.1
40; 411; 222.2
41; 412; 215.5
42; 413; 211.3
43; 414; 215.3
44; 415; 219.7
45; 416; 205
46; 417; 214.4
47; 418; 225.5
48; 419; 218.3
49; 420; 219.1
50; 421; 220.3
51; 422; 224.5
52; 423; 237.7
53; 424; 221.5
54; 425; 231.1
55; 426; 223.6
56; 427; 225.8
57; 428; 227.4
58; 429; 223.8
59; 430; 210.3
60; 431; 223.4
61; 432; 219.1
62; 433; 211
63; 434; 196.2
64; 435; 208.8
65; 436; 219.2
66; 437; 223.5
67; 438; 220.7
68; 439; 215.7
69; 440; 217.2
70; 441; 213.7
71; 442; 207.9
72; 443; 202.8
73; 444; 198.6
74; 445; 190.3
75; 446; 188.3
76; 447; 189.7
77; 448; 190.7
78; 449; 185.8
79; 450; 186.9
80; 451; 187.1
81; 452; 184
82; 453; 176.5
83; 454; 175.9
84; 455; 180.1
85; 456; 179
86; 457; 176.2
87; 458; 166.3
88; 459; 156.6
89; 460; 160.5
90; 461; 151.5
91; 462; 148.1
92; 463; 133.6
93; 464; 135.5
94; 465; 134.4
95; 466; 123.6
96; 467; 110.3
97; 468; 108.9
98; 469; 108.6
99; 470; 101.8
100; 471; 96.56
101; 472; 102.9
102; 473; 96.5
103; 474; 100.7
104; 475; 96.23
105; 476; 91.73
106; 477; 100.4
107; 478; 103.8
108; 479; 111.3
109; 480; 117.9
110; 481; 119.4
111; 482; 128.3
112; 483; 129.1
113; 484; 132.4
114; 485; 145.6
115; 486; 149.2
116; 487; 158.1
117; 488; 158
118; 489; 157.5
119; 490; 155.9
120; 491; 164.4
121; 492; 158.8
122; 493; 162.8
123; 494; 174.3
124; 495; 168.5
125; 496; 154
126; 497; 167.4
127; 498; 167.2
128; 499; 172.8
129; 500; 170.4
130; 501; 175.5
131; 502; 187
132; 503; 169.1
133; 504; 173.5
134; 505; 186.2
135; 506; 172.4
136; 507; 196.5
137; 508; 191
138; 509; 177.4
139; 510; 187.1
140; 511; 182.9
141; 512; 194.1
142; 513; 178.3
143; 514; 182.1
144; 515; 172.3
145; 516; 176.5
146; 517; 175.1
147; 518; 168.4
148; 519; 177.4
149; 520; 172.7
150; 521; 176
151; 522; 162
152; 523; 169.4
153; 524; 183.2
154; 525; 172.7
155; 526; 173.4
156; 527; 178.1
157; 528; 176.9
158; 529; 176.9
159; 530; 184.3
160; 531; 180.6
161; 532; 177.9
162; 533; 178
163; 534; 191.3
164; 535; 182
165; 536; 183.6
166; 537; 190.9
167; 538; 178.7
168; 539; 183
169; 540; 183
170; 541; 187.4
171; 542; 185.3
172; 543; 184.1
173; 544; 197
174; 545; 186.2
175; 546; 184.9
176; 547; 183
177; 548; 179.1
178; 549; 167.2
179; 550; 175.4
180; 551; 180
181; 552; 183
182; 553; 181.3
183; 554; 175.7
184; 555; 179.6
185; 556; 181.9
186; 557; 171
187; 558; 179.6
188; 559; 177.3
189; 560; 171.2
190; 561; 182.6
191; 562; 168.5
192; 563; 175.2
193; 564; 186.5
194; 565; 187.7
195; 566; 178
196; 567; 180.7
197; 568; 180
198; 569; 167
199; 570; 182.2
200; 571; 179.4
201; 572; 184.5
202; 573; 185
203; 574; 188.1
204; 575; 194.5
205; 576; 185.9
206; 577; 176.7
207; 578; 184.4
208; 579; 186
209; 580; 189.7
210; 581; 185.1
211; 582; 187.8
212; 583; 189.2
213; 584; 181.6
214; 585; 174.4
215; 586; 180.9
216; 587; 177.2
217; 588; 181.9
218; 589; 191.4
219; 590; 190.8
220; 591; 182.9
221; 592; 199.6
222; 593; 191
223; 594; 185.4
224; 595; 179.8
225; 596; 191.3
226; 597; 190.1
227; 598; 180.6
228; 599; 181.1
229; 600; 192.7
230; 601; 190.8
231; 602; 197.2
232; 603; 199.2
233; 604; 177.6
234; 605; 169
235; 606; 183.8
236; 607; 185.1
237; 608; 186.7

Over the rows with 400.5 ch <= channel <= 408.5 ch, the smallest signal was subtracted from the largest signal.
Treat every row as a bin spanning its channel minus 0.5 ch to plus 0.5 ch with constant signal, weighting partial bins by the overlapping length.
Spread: 45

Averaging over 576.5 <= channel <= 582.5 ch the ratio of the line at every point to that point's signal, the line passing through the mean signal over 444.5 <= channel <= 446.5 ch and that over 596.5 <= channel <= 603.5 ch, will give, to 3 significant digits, 1.03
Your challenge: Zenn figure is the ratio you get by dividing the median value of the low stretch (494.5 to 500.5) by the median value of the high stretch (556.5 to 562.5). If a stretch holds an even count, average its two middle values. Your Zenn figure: 1.0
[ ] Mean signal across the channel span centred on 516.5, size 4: 173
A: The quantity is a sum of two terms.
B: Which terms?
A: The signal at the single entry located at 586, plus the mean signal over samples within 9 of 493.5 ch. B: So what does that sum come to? 345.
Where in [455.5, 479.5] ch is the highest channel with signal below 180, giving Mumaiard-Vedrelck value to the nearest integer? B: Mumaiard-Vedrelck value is 479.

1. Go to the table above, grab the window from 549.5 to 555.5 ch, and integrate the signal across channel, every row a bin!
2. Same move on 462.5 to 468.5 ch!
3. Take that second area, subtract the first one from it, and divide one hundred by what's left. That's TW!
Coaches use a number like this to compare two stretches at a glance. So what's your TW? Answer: -0.3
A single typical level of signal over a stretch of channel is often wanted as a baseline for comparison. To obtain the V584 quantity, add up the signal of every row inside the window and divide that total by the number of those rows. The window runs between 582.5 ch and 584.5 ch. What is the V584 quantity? 185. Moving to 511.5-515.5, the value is 182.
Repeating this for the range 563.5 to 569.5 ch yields 180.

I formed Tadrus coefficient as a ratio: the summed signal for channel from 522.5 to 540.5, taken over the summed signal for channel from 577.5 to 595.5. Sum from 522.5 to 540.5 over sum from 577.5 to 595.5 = 1.0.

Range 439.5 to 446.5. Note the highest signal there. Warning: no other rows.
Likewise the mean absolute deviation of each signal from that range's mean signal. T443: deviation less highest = -208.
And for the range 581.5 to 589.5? -187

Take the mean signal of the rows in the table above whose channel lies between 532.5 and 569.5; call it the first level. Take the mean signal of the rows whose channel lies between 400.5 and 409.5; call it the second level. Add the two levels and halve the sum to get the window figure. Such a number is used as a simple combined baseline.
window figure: 164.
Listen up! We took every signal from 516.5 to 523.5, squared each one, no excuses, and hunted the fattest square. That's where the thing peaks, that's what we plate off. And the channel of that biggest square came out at 519 ch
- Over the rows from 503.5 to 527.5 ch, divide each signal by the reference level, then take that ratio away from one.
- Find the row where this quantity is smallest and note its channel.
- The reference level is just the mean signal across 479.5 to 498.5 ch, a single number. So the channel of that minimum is 507 ch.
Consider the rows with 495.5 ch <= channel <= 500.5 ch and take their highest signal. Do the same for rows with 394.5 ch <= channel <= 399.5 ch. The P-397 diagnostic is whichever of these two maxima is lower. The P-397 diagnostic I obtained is 173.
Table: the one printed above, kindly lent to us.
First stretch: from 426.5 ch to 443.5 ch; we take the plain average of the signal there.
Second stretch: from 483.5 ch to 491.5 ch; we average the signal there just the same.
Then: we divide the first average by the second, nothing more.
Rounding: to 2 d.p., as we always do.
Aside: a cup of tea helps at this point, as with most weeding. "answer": 1.41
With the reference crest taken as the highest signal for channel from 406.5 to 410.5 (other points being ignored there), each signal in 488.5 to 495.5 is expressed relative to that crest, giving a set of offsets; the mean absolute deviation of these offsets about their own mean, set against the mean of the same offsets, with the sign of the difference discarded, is 48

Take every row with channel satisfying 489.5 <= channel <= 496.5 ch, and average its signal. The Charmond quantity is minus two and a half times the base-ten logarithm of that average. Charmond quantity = -5.53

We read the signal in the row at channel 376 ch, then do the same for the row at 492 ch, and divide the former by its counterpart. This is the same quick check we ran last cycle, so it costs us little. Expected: 1.37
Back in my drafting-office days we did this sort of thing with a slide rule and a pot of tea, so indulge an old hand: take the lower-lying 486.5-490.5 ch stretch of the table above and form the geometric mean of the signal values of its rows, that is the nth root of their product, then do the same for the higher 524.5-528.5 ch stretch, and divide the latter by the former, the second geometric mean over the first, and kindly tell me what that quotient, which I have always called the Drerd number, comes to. 1.11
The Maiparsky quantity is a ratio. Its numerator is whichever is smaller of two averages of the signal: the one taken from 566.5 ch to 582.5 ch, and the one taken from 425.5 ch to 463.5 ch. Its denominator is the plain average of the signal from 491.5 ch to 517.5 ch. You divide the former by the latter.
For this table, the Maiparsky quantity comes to 1.04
